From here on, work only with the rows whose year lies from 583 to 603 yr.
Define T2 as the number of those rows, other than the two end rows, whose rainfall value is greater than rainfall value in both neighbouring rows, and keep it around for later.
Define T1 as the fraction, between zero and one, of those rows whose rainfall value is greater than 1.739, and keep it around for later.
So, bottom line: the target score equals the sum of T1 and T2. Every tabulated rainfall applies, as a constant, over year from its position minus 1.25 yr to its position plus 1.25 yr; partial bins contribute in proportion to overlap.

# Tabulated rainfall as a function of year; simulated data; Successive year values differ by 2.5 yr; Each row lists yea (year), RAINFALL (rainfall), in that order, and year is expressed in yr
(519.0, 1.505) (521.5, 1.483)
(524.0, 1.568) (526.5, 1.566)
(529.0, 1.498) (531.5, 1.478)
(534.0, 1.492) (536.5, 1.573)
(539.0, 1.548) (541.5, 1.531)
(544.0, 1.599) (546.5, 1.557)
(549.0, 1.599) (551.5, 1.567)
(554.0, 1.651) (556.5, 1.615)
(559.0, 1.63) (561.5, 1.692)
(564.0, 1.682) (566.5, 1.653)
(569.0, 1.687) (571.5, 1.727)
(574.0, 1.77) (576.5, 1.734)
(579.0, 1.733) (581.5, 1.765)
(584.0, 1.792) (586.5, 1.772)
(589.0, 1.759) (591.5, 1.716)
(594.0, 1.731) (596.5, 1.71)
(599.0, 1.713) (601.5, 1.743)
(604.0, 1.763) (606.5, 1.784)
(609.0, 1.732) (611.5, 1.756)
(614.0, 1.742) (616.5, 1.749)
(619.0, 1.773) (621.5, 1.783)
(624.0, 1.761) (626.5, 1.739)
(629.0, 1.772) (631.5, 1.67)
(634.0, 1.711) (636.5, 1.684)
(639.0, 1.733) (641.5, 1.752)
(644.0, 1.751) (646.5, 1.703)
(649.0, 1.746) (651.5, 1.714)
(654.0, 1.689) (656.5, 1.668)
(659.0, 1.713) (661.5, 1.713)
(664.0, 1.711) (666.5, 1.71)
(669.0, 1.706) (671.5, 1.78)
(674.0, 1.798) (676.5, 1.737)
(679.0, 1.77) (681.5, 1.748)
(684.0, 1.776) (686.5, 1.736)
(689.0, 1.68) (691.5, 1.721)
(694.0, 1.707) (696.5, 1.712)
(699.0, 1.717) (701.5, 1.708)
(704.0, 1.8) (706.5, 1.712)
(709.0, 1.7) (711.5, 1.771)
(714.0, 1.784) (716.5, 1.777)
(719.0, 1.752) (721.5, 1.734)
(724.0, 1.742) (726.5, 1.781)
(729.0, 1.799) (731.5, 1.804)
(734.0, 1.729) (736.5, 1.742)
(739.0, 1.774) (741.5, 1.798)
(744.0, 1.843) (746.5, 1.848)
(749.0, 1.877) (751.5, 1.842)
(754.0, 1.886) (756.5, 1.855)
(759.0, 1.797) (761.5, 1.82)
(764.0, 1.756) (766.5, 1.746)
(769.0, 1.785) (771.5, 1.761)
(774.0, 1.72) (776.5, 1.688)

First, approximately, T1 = 0.5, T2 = 1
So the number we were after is 1.5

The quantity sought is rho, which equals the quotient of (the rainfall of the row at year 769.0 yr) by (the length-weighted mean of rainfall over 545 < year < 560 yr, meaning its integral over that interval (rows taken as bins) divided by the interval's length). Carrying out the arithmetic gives 1.11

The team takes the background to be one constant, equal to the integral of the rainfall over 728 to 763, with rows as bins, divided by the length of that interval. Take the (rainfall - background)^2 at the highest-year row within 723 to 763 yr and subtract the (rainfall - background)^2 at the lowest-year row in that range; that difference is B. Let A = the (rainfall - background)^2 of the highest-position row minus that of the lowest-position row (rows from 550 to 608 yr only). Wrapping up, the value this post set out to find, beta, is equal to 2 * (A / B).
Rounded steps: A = -0.061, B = -0.005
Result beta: 22.8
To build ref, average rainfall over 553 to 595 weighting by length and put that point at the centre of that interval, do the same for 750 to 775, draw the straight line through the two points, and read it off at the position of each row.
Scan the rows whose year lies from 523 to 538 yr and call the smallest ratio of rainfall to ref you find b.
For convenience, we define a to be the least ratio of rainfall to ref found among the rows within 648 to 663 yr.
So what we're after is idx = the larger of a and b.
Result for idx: 0.95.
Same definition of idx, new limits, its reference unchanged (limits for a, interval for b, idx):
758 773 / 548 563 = 0.97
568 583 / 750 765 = 0.99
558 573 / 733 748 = 0.97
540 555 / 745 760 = 1.00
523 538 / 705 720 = 0.96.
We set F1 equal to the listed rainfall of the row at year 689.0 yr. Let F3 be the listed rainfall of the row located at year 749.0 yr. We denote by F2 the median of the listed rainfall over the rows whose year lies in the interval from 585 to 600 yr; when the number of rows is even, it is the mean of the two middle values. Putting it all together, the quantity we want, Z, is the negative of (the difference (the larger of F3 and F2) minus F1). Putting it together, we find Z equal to -0.197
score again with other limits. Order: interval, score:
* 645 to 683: 3.3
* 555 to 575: 1.1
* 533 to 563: 4.0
